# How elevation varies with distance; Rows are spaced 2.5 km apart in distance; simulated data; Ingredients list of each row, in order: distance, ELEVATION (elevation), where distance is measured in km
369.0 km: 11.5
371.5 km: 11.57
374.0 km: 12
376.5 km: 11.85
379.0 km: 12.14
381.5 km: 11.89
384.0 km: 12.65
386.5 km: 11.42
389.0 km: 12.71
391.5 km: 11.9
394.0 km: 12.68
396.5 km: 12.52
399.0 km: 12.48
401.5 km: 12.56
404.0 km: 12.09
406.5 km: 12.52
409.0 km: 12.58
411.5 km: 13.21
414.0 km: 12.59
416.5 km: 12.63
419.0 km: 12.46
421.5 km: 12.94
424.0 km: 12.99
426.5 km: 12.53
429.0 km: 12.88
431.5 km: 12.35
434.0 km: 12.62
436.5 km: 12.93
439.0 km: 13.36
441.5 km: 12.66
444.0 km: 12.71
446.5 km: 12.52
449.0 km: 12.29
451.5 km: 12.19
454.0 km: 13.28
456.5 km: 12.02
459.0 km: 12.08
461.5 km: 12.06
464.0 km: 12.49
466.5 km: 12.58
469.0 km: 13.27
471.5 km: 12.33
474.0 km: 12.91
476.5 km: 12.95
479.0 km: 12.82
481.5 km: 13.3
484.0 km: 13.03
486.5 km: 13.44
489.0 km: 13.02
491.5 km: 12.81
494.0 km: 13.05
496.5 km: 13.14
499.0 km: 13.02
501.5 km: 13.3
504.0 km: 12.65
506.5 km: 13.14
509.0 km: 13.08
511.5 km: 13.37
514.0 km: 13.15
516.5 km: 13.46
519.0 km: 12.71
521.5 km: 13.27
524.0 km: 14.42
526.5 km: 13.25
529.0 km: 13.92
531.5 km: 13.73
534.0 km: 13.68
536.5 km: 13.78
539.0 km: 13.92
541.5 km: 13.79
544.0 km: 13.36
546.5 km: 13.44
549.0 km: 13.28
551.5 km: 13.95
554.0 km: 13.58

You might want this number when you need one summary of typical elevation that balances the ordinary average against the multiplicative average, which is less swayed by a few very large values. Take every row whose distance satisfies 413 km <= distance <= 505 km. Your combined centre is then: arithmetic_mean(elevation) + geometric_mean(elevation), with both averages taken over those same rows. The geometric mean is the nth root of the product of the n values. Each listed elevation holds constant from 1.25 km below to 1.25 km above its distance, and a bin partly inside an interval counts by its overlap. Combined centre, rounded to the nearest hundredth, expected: 25.52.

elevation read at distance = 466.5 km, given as 12.58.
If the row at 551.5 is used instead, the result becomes 13.95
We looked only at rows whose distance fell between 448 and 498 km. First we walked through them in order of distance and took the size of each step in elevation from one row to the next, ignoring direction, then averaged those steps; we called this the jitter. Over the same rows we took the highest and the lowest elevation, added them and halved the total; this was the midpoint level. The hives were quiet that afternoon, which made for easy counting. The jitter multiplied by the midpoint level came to 5.1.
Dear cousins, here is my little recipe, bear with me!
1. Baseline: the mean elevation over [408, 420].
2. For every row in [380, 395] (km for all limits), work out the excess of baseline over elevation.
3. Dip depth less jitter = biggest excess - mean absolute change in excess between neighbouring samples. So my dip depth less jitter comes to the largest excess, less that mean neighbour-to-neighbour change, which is 0.3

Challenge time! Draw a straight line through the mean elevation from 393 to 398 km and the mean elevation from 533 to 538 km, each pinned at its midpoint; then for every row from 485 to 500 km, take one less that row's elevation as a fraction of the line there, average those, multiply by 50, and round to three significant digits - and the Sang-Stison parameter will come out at 1.15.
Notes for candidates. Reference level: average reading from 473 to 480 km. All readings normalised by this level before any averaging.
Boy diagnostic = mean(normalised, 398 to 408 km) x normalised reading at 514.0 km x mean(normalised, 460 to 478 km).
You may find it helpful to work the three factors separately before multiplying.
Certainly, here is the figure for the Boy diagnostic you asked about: 0.96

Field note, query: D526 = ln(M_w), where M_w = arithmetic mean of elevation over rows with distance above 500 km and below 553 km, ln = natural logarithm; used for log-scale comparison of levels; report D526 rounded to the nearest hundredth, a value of 2.60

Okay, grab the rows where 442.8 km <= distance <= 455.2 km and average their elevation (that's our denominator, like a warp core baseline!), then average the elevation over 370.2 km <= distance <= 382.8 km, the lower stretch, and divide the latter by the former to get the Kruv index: 0.944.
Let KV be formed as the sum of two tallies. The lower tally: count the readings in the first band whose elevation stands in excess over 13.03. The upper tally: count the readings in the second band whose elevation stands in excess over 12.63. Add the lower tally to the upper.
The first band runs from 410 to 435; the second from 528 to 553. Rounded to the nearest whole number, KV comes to 11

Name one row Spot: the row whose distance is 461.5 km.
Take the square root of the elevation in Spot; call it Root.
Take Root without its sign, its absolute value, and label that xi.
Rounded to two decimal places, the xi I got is 3.47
